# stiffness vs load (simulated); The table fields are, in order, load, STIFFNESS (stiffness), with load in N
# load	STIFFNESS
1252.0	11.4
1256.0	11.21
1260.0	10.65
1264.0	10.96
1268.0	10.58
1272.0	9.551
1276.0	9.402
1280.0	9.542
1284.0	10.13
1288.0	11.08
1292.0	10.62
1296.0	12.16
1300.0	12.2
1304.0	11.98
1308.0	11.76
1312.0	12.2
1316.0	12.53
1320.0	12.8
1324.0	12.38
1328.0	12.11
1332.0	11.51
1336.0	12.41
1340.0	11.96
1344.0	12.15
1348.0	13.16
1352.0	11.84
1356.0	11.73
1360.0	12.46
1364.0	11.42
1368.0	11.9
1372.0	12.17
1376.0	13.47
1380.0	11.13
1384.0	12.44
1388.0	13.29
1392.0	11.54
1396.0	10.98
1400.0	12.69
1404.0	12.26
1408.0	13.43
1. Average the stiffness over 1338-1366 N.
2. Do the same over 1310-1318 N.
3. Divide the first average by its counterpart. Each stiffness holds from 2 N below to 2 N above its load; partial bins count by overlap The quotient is 0.98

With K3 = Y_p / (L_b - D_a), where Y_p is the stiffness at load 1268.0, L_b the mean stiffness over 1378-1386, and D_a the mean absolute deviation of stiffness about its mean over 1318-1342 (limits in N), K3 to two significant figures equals 0.92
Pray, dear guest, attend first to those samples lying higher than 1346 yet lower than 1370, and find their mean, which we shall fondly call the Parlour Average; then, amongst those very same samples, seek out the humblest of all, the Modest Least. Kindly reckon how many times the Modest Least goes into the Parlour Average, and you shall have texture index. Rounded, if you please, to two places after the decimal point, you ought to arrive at 1.06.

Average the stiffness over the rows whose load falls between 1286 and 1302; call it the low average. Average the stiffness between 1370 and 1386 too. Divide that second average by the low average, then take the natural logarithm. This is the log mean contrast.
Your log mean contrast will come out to 0.07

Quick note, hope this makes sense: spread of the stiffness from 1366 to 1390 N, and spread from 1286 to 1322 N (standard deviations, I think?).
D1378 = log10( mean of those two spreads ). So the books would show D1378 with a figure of -0.1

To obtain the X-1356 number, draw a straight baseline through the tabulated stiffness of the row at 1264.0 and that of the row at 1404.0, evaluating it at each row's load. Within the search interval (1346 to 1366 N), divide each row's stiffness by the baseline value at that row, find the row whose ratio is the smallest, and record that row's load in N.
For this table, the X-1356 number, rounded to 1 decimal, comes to 1364.0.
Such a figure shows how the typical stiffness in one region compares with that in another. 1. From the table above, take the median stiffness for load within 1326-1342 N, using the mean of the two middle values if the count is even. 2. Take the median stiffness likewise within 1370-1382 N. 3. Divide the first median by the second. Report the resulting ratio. 0.99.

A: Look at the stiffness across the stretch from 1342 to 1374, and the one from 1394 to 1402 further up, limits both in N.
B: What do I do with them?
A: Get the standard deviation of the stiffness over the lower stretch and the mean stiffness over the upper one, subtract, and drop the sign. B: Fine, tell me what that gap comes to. 11.3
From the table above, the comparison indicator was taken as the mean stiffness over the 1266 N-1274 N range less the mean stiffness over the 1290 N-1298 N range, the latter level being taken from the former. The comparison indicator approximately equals -1.3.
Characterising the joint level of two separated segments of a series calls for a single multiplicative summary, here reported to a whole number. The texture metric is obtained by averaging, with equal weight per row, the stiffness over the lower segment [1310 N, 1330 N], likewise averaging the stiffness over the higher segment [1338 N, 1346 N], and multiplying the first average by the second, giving 150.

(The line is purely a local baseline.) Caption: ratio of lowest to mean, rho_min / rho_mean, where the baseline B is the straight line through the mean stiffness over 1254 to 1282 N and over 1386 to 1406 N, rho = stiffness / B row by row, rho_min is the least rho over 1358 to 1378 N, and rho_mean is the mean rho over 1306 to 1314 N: 0.89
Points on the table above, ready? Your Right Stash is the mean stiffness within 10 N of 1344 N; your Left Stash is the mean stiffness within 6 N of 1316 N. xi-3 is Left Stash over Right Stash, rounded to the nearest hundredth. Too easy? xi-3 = 1.02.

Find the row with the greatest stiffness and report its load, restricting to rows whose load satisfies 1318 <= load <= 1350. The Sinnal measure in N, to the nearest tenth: 1348.0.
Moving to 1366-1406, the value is 1376.0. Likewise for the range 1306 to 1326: 1320.0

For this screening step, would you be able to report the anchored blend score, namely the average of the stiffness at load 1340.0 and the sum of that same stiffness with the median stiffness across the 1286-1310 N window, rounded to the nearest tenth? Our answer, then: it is 17.9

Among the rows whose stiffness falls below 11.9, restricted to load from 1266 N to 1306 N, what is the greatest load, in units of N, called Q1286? 1292.0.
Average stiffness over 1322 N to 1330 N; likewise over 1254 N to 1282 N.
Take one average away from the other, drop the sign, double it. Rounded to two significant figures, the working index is 3.9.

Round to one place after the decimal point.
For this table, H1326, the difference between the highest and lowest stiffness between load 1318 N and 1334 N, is 1.3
